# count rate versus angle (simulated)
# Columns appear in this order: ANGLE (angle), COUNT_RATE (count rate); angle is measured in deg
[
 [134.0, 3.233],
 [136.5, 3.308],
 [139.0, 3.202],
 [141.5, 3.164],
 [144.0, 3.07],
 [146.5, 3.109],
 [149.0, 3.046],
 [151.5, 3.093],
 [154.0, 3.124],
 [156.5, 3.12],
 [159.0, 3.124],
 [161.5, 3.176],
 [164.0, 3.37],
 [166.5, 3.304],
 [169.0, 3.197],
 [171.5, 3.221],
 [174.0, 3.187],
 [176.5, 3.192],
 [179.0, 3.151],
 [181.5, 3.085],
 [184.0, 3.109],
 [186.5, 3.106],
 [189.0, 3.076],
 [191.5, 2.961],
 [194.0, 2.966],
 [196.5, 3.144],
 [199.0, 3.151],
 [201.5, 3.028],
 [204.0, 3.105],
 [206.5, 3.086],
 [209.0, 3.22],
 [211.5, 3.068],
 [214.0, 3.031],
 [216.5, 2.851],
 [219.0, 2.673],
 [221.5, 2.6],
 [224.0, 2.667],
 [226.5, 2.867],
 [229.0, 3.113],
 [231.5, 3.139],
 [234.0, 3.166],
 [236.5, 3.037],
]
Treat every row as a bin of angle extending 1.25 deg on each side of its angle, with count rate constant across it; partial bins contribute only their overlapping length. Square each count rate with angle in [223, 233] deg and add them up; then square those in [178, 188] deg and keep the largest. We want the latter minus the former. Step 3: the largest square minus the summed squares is -25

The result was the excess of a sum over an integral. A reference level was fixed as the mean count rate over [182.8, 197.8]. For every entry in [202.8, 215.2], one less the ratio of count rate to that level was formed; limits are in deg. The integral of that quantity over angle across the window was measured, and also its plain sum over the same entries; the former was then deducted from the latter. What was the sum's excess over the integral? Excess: 0.10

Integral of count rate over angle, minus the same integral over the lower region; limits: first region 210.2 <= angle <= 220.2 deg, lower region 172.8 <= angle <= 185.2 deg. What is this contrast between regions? -10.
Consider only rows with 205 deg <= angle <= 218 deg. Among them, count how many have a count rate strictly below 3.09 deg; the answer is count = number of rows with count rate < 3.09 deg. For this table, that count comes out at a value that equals 4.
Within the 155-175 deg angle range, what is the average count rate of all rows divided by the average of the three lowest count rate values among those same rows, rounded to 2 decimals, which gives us 1.02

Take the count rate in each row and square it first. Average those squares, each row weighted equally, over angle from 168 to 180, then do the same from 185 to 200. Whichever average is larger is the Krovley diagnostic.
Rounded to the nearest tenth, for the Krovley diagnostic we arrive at 10.2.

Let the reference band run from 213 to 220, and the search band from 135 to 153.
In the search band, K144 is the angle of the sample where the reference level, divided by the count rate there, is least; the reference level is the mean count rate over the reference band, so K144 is 136.5 deg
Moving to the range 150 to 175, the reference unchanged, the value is 164.0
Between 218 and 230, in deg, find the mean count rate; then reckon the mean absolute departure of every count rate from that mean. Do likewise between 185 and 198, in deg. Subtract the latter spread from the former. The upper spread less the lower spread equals 0.10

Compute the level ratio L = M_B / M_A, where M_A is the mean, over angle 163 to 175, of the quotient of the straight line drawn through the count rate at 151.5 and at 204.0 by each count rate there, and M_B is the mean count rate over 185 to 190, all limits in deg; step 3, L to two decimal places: 3.25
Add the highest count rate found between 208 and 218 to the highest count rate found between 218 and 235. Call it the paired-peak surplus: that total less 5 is 1.39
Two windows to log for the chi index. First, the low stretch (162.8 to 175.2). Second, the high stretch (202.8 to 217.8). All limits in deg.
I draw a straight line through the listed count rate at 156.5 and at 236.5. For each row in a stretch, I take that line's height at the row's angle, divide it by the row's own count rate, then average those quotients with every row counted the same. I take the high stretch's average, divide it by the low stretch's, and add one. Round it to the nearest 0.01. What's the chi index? 2.05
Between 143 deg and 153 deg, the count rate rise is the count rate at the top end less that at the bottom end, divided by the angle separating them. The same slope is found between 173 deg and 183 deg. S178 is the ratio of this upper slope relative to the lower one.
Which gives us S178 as -4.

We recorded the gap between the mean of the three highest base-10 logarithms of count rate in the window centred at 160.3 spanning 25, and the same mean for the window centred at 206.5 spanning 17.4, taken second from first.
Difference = 0.0188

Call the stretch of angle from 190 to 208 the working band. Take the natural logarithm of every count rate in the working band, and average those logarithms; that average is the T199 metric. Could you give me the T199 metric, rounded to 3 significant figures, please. 1.12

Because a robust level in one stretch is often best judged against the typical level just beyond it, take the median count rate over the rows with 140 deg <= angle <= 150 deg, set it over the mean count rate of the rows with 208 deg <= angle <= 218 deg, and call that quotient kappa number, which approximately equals 1.02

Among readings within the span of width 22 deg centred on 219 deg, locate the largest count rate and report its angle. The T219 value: 209.0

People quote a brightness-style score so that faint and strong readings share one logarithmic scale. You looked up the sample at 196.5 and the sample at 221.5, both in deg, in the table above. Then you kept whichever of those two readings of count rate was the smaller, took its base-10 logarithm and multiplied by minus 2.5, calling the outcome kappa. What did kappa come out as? -1.04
